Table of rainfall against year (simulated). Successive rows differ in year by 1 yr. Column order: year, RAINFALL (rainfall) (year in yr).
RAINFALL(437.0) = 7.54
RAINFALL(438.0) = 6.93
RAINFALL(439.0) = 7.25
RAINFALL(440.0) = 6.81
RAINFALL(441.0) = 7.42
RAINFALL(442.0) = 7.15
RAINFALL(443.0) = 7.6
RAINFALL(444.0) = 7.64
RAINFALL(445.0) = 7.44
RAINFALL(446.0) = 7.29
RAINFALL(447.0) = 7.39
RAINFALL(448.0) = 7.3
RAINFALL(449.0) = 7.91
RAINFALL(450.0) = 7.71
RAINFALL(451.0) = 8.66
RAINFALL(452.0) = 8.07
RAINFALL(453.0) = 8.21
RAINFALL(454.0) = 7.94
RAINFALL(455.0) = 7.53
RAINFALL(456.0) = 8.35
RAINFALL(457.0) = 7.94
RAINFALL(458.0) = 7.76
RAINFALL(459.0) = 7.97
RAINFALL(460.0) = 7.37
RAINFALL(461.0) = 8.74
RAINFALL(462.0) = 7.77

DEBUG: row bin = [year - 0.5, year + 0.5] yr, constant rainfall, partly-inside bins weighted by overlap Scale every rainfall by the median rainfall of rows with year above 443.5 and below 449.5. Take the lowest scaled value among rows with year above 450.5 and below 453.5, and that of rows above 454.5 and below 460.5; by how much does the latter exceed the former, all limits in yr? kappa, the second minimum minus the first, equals -0.094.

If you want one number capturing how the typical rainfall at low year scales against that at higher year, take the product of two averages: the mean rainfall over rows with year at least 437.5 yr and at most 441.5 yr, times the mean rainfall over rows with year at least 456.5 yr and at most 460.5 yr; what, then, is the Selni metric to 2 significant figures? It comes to 55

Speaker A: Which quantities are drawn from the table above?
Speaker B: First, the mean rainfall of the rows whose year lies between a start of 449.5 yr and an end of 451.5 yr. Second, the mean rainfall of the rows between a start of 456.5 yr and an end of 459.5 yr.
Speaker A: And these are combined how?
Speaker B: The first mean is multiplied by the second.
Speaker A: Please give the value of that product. 64.6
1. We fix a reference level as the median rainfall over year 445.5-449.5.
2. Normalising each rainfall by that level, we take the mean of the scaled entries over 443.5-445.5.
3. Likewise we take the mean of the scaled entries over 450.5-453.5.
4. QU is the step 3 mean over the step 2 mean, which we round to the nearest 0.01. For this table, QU 1.10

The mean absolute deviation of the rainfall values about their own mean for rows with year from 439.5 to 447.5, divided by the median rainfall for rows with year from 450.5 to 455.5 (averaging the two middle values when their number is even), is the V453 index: 0.024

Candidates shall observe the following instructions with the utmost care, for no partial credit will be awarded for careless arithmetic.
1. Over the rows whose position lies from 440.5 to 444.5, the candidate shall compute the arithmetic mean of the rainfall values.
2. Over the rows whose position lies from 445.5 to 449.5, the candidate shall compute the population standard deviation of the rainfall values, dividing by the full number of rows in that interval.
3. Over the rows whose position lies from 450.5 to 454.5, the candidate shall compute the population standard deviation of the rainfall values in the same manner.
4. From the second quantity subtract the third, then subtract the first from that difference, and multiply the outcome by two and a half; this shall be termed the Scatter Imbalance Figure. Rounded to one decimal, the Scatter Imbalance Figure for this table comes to -18.7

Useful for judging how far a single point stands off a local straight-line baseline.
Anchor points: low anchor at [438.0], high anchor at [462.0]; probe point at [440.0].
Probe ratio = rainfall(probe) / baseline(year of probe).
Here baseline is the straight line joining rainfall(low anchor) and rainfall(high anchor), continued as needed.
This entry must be 0.97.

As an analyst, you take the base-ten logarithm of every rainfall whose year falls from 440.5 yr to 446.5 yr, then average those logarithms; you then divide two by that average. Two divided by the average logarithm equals 2.30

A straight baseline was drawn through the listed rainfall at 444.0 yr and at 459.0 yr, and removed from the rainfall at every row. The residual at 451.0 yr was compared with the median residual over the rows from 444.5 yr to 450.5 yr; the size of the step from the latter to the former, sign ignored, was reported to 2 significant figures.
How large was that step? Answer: 1.1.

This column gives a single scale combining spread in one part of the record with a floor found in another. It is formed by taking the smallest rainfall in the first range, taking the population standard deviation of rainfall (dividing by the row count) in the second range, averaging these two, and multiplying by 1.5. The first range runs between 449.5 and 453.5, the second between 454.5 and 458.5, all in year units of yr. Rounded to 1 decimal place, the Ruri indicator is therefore 6.0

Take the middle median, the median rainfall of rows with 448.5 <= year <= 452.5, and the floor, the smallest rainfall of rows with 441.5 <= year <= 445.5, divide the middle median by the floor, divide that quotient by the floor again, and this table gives 0.156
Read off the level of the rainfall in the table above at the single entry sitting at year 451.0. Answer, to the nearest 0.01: 8.66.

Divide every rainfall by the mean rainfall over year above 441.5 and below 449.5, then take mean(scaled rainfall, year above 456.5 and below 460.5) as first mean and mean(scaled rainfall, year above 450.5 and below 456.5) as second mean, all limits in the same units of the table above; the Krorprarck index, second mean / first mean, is 1.05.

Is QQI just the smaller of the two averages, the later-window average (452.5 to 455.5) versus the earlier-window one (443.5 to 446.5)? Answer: 7.46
